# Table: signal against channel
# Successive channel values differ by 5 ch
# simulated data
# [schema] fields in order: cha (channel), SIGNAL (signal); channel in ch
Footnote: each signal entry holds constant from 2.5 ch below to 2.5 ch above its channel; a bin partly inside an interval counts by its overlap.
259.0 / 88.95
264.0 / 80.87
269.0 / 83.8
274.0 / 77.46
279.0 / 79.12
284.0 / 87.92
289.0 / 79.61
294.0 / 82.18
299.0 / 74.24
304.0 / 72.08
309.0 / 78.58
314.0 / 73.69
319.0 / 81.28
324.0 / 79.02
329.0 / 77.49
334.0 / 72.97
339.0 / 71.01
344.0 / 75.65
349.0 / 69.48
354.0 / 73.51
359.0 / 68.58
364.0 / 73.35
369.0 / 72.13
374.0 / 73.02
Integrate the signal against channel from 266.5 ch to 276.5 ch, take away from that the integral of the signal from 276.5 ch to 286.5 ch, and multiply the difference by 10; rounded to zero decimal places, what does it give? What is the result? -289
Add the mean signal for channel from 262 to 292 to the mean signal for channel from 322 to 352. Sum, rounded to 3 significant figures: 156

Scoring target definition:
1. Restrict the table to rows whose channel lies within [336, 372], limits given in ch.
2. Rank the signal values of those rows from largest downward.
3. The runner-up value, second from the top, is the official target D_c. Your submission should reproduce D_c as 73.51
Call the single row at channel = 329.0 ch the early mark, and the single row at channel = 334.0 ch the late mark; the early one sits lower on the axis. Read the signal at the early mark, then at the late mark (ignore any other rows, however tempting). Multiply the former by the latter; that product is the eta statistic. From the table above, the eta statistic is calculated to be 5654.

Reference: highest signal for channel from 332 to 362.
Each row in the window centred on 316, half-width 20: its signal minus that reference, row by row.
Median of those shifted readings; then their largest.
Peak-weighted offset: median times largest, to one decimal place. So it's 1.2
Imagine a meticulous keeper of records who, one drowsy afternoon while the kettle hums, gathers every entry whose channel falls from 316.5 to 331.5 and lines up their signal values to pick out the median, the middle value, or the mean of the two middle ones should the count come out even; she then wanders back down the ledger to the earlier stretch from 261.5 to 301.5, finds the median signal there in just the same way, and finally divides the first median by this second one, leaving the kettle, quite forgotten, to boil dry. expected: 0.98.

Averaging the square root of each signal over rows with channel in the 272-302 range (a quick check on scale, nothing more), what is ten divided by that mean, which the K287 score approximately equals 1.12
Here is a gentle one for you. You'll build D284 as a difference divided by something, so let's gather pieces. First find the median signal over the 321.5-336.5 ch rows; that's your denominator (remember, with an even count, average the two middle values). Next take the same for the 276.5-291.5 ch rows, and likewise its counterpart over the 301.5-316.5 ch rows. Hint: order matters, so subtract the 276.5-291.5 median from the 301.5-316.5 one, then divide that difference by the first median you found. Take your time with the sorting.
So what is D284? -0.076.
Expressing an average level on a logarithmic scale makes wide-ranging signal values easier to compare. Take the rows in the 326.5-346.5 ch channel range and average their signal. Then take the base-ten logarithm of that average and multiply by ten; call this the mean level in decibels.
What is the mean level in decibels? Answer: 18.7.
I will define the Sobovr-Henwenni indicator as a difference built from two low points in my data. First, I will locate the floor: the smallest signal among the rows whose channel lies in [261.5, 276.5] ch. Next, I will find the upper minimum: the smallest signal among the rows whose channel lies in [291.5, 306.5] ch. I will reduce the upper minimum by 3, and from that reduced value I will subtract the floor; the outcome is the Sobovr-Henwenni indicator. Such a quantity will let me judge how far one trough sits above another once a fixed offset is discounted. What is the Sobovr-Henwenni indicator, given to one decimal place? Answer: -8.4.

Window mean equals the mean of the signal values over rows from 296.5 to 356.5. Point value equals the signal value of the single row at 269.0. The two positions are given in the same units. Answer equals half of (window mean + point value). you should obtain 79.4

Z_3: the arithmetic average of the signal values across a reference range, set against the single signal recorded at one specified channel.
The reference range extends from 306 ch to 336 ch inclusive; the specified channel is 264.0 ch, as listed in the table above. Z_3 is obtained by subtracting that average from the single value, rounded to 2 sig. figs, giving 3.7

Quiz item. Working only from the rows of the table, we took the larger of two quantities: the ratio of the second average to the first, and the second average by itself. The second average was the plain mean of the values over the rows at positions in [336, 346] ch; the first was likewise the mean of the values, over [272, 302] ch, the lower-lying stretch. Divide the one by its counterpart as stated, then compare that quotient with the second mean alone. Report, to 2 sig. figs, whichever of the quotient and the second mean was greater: 73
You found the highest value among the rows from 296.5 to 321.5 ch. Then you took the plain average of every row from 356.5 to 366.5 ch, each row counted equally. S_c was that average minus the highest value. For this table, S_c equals -10.3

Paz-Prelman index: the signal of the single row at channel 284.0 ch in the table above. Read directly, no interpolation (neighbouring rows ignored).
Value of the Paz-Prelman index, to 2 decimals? 87.92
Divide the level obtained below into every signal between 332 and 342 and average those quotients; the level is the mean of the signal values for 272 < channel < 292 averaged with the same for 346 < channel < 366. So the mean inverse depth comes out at 1.06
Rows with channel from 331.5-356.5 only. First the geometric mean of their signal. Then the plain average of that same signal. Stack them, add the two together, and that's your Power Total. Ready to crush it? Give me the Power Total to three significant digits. 145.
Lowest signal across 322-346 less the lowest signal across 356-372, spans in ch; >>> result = 2.4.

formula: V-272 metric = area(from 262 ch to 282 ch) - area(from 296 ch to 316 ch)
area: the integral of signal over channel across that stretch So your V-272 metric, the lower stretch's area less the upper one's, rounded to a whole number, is 113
